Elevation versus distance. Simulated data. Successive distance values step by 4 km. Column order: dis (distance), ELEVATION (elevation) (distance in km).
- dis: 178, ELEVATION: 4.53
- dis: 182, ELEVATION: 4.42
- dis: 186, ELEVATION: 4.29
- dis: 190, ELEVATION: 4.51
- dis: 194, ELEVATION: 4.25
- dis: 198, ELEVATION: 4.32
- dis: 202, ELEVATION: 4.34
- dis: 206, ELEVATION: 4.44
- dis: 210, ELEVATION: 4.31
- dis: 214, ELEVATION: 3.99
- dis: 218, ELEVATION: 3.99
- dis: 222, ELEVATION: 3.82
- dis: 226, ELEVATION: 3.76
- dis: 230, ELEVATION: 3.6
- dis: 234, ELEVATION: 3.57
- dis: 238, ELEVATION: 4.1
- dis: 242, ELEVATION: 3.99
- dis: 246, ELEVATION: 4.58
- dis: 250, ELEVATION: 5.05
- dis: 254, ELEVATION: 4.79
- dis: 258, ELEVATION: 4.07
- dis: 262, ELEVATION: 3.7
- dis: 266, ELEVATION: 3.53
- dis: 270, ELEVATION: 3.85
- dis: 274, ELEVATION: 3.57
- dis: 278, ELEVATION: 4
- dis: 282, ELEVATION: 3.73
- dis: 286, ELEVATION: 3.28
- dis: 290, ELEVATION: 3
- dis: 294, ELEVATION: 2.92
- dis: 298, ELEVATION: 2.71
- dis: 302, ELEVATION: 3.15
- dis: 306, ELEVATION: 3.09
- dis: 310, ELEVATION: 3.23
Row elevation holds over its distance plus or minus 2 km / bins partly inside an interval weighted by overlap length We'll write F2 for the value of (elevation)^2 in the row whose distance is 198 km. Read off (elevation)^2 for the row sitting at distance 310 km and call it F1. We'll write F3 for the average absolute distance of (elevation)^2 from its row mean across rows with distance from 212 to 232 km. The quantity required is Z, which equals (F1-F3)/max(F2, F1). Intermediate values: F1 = 10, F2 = 19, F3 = 1.0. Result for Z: 0.507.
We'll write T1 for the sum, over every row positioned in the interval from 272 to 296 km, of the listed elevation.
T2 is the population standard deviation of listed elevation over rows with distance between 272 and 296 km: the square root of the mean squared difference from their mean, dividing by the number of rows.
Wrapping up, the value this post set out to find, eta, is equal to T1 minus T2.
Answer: 20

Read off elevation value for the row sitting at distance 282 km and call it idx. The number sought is 3.73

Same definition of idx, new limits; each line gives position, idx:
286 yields 3.28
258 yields 4.07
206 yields 4.44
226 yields 3.76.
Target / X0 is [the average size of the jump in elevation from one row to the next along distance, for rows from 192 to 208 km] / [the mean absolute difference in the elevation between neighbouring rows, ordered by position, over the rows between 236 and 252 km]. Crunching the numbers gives 0.2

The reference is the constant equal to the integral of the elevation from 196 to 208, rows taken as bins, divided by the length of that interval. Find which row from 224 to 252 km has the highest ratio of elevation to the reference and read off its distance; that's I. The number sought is 250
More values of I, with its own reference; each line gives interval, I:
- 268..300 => 278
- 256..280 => 258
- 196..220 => 206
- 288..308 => 302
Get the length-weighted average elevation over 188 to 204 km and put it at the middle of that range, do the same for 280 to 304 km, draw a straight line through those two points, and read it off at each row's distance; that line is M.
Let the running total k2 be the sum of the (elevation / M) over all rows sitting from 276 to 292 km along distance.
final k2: 4.33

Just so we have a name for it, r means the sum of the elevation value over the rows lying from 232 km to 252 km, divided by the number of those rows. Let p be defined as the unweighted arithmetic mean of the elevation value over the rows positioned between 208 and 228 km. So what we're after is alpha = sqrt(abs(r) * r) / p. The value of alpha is 1.07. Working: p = 4.0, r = 4.26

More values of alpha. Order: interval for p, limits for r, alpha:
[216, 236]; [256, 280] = 1.01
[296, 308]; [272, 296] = 1.15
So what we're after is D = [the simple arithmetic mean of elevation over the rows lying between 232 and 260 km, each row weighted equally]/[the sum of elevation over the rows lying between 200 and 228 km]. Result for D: 0.150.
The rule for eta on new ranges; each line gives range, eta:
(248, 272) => 24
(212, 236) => 23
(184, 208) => 26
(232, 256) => 26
